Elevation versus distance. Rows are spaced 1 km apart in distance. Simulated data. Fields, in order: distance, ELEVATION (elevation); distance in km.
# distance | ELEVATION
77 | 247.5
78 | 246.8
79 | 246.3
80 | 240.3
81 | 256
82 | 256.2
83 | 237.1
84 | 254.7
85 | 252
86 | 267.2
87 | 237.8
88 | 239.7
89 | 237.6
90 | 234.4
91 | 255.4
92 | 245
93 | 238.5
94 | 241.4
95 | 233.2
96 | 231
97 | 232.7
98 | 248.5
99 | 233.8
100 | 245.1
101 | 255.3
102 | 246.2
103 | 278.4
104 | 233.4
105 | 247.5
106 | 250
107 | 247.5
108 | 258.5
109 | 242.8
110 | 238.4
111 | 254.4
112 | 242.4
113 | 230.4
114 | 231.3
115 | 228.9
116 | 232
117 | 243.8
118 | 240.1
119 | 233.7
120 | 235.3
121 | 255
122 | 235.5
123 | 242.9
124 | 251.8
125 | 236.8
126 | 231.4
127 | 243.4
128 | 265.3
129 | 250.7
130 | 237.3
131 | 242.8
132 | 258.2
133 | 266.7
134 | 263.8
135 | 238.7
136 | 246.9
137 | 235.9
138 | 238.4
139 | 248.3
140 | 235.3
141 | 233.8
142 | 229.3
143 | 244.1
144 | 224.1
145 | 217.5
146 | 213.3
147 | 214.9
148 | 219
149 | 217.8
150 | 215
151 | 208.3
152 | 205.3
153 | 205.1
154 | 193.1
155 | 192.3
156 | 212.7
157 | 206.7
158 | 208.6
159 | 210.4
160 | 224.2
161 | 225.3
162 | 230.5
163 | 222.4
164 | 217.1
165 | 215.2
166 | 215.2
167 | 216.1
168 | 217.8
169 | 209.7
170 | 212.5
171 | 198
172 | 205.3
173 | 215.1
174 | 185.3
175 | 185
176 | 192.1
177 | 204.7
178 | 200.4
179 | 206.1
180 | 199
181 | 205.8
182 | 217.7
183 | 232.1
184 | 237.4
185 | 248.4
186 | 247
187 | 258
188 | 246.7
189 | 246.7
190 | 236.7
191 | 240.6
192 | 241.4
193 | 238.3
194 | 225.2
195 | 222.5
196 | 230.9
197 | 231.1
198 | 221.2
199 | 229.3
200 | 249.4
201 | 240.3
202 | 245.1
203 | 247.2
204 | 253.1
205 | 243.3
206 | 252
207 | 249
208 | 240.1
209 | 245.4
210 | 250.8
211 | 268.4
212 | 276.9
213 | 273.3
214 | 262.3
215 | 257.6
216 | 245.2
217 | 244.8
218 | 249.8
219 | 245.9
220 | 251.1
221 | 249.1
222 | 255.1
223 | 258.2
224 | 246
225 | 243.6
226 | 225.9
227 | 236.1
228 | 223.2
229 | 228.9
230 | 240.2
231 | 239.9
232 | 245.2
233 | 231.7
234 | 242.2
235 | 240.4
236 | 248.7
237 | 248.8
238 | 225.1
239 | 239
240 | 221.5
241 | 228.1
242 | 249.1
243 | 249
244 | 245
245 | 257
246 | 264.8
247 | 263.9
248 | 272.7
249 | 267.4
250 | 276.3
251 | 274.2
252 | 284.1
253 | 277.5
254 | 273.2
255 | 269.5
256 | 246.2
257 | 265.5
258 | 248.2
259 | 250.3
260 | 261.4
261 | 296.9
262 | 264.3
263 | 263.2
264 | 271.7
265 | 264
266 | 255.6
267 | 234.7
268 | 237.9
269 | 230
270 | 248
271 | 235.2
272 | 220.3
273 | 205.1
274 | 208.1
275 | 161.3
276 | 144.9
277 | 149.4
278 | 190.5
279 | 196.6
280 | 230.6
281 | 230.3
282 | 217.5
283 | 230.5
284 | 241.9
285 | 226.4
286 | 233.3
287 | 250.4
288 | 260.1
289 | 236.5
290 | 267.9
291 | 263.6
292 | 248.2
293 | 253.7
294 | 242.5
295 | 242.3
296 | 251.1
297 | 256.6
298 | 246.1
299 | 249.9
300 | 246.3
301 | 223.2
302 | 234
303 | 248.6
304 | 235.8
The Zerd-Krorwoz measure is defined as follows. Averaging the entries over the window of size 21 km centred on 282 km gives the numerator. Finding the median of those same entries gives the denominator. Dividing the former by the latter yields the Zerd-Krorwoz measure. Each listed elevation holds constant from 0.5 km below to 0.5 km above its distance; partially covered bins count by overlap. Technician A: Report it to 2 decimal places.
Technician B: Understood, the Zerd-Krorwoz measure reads 0.95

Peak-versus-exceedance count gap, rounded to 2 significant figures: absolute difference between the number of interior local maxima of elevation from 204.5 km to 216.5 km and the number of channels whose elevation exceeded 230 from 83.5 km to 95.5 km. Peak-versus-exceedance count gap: 10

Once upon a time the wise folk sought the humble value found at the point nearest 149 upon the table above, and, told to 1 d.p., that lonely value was 217.8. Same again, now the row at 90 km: 234.4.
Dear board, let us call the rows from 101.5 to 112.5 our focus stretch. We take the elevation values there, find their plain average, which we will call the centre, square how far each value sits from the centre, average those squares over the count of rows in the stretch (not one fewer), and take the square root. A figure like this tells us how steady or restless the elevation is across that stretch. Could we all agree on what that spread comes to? 11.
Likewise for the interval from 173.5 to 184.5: 16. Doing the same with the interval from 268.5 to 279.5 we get 33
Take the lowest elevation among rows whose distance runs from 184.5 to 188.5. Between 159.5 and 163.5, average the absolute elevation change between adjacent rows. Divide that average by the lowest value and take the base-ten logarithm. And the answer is -1.71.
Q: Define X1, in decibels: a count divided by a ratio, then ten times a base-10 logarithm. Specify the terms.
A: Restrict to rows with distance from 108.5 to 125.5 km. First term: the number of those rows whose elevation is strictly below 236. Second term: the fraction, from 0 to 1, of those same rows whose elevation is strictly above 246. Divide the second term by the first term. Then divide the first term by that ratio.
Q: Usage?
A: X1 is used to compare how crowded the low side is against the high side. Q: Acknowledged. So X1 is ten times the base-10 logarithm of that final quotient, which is 24.4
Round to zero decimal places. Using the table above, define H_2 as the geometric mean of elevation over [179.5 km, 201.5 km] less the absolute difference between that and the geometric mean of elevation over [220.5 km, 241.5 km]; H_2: 228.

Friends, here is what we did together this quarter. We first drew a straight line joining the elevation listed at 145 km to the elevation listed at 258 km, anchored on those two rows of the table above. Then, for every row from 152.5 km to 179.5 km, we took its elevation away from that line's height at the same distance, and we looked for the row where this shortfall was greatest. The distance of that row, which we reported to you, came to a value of 175 km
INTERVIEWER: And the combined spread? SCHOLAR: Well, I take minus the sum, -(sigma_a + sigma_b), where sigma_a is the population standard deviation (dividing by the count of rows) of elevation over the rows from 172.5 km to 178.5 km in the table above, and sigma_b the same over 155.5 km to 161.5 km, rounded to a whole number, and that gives -18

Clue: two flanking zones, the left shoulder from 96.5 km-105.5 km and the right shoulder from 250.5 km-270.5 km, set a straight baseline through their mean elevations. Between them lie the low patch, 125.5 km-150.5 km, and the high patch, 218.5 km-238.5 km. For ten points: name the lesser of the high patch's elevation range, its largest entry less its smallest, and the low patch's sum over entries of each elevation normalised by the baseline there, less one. -1.3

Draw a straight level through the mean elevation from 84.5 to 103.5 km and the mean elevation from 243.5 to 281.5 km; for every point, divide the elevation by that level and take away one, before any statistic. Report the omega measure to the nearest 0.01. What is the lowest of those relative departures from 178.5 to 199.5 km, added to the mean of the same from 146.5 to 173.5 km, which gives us -0.31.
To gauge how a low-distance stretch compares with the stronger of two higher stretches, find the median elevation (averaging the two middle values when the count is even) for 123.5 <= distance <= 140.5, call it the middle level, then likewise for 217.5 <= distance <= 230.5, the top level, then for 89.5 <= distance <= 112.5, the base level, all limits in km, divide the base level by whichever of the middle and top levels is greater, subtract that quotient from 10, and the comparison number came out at 9.00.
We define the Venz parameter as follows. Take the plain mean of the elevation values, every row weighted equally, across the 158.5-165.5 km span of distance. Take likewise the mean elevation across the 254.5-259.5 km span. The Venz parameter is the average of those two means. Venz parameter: 238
